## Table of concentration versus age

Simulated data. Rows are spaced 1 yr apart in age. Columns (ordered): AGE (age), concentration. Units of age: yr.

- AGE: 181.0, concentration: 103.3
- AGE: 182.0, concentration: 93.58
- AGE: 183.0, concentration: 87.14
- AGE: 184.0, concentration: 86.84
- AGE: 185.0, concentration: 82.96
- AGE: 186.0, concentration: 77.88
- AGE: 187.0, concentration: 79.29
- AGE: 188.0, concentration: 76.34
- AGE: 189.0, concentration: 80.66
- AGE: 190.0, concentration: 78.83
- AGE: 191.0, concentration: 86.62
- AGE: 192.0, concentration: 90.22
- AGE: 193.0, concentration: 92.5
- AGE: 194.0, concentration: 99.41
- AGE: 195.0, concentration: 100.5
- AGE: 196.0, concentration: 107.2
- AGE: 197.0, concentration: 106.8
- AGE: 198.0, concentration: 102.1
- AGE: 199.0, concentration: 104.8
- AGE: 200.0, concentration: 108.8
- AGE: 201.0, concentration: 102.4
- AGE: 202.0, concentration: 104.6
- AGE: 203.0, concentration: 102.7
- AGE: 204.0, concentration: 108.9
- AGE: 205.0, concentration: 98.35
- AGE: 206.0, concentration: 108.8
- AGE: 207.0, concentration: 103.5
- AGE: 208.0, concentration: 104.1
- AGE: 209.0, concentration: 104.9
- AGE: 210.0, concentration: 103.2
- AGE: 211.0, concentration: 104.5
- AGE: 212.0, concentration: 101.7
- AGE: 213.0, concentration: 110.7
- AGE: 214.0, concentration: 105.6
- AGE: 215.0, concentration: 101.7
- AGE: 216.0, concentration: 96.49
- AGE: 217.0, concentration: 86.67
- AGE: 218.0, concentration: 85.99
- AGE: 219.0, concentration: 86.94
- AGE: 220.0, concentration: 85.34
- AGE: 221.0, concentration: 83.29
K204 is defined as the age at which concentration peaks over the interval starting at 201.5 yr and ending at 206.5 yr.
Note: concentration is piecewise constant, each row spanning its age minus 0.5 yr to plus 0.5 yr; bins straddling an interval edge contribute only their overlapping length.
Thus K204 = 204.0 yr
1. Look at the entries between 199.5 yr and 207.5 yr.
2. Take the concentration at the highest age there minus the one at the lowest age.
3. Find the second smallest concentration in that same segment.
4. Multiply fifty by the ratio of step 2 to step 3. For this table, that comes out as -3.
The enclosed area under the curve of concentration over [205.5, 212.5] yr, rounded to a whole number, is 731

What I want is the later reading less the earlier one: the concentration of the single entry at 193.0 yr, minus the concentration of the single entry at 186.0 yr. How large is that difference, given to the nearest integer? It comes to 15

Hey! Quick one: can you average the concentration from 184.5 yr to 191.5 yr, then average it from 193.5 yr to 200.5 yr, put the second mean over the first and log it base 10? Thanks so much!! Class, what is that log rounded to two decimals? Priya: 0.11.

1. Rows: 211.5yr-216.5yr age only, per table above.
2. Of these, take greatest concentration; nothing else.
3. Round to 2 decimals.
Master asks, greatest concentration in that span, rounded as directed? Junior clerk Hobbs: 110.70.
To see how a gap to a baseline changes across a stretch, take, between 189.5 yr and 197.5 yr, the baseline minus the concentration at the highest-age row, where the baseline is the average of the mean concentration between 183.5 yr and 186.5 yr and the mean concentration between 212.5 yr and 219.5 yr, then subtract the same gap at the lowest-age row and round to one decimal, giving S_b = -28.0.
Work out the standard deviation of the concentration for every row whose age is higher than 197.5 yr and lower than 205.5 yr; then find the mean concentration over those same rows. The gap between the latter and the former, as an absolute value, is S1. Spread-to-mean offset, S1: 101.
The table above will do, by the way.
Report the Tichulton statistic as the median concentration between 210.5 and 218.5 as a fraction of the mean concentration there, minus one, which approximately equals 0.0255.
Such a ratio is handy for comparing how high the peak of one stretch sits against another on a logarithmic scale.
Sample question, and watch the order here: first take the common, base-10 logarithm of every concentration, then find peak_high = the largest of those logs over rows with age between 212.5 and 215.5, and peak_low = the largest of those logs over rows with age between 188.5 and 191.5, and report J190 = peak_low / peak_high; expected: 0.95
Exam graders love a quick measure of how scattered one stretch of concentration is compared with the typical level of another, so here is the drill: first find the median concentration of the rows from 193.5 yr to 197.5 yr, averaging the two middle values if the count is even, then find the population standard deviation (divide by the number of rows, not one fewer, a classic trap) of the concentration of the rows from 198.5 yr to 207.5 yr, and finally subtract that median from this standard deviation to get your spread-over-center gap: -100.3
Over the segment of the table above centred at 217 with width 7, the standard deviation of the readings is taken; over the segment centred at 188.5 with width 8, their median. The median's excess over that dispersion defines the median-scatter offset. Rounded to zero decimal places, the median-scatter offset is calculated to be 72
